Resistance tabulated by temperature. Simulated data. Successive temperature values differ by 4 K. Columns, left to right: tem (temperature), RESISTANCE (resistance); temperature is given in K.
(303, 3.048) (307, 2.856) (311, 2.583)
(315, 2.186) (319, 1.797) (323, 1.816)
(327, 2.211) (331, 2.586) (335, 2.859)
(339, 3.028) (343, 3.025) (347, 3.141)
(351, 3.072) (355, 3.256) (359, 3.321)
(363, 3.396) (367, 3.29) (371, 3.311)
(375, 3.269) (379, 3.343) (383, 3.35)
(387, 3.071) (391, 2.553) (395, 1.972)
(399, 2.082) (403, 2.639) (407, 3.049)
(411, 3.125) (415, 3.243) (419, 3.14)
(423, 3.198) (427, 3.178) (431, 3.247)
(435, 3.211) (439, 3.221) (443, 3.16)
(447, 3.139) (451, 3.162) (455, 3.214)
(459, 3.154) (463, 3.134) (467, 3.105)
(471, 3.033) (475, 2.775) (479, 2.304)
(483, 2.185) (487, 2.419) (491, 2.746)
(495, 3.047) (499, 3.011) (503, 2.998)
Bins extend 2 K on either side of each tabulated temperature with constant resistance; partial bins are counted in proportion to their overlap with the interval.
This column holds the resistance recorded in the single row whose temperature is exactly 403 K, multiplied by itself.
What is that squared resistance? 7.0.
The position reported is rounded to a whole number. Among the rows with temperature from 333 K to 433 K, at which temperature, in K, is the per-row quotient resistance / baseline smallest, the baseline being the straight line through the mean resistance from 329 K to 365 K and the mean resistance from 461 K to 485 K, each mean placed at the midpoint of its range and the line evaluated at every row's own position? 395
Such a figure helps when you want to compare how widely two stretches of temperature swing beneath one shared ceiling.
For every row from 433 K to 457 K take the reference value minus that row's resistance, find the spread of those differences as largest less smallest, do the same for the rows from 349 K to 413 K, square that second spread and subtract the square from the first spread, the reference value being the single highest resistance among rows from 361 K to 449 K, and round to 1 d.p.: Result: -1.9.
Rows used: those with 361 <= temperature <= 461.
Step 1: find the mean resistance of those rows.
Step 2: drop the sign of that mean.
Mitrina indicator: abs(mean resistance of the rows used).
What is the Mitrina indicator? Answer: 3.07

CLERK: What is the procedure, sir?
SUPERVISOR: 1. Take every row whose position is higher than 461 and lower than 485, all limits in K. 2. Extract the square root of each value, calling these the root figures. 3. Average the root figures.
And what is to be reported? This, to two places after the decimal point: 1.66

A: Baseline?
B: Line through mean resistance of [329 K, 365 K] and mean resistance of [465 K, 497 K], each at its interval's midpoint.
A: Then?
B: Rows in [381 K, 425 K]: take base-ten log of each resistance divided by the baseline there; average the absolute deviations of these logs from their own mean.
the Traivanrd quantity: 0.07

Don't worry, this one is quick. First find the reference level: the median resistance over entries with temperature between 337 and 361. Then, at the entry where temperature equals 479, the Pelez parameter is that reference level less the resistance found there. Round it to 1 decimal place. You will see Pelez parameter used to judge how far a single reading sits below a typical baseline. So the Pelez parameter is 0.8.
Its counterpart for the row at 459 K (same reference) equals 0.0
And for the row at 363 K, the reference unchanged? -0.3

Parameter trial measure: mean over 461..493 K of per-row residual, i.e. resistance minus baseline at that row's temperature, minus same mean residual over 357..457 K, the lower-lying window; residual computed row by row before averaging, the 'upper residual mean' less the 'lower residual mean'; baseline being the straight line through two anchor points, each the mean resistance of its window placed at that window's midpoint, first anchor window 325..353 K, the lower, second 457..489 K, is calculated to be -0.32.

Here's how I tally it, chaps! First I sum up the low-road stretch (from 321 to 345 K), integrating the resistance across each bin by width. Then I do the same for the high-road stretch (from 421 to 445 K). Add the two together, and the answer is 139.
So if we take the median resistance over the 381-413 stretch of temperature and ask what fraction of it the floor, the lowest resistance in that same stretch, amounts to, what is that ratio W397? 0.69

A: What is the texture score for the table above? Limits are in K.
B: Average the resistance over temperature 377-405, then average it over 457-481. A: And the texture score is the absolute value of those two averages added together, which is 5.63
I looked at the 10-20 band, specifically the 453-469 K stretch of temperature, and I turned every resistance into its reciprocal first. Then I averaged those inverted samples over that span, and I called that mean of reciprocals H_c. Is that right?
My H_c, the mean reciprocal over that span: 0.317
